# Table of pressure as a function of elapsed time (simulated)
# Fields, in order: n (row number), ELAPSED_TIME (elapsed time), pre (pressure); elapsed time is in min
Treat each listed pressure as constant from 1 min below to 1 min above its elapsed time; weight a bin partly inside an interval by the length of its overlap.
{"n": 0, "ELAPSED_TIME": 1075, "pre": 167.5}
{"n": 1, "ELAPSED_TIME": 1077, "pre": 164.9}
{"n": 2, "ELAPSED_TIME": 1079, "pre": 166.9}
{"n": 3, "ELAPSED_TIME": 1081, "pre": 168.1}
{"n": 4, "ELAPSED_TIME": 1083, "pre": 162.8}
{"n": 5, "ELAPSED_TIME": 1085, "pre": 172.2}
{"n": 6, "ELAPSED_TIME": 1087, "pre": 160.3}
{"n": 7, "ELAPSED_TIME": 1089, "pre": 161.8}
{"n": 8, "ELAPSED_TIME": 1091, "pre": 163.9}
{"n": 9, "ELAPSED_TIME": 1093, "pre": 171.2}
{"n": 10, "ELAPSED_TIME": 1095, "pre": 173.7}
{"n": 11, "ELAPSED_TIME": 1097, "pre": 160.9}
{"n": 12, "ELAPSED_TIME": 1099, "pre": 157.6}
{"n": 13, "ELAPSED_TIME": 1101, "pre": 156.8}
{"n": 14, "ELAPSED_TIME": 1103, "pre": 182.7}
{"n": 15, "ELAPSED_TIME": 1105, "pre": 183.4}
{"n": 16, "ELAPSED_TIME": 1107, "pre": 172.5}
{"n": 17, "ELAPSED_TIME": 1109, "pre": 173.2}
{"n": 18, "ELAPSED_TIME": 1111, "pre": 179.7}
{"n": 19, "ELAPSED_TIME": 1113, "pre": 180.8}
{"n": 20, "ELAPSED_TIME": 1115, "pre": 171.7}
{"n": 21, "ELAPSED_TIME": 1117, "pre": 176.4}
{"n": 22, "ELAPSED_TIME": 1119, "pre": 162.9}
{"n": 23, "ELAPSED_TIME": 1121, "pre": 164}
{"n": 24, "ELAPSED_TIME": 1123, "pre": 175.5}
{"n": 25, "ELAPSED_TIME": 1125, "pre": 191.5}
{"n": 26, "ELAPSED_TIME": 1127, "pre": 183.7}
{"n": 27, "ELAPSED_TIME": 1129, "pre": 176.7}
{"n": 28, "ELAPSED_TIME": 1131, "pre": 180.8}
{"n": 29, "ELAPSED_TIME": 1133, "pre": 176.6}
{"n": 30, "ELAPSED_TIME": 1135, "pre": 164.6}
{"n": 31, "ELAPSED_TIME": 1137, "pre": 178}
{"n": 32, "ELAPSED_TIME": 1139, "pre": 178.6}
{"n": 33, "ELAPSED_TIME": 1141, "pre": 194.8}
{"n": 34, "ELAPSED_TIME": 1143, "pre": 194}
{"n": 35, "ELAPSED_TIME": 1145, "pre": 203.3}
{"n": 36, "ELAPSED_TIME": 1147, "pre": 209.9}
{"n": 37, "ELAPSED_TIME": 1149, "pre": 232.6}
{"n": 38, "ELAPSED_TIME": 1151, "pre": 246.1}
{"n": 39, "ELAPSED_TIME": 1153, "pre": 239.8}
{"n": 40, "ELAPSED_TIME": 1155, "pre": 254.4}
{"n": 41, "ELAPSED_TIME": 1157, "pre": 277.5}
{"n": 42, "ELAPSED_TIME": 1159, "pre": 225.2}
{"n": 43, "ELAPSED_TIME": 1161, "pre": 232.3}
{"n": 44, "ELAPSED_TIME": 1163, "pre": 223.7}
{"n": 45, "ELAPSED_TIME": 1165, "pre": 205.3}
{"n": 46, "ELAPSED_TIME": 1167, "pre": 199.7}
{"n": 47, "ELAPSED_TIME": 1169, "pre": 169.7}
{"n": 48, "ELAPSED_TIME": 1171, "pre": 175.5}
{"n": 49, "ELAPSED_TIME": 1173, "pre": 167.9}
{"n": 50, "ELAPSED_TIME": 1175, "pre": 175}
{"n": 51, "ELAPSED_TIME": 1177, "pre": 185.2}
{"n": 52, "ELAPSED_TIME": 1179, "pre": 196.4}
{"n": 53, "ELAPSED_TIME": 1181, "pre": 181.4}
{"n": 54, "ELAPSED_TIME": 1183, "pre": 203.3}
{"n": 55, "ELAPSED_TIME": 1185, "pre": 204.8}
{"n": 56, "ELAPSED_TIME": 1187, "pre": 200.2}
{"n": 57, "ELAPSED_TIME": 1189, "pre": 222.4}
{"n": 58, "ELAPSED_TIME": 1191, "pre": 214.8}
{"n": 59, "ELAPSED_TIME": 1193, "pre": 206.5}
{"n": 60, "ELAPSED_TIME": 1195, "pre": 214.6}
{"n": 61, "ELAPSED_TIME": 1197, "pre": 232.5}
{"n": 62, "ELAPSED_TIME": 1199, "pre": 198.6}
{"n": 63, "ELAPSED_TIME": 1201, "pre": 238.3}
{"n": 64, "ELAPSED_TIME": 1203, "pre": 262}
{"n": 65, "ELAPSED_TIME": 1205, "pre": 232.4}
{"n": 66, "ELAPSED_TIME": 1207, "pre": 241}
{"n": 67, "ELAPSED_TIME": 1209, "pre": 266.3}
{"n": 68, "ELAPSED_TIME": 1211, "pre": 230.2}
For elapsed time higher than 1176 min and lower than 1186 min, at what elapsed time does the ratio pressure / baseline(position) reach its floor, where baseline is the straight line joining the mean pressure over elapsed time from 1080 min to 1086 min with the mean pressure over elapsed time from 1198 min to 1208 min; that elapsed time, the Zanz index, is 1181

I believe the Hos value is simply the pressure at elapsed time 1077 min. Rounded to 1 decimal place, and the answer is 164.9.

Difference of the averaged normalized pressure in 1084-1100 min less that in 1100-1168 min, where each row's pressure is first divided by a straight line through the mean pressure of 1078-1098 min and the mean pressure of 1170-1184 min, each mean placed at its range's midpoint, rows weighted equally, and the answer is -0.12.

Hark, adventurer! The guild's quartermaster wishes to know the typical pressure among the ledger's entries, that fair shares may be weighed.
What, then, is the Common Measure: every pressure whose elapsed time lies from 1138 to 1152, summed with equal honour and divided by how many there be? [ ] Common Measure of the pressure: 208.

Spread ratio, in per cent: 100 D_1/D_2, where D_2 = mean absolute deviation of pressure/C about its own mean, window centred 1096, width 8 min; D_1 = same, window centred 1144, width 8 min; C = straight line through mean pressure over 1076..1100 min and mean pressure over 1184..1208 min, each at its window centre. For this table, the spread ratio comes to 57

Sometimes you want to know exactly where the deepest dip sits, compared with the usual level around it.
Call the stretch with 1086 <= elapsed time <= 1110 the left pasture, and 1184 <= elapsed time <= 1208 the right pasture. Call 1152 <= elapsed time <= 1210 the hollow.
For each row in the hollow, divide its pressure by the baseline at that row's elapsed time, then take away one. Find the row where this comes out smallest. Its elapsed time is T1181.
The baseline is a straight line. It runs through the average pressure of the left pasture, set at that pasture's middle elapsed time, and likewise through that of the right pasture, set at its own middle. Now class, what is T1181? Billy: 1173 min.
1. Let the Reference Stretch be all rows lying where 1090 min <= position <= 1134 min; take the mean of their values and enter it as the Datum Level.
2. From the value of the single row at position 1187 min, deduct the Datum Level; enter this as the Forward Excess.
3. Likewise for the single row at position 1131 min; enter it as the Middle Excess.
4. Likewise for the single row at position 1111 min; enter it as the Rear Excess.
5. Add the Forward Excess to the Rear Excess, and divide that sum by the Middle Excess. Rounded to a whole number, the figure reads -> 4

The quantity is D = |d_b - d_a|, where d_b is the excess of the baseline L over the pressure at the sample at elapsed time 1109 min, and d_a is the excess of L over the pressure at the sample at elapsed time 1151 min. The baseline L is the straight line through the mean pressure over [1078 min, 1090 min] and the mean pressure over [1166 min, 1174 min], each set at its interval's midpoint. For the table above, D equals 67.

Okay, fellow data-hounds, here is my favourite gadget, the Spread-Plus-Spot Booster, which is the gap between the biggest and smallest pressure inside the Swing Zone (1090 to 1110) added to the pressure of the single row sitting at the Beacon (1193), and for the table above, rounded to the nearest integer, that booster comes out 233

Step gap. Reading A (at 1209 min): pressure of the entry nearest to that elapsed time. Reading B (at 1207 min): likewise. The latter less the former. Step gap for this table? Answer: -25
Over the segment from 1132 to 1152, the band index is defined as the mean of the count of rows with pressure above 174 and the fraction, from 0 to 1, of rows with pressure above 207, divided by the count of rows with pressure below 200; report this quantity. 0.8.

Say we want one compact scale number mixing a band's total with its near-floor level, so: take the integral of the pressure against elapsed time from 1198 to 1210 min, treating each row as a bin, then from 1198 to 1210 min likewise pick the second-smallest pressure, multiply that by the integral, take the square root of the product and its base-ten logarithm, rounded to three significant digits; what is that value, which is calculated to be 2.91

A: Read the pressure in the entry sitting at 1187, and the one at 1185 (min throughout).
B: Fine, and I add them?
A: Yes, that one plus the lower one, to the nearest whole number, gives 405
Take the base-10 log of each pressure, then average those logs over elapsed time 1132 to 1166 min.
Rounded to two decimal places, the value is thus 2.33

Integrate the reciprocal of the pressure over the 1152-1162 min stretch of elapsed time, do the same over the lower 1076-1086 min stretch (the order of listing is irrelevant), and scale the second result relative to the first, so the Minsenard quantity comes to 1.46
